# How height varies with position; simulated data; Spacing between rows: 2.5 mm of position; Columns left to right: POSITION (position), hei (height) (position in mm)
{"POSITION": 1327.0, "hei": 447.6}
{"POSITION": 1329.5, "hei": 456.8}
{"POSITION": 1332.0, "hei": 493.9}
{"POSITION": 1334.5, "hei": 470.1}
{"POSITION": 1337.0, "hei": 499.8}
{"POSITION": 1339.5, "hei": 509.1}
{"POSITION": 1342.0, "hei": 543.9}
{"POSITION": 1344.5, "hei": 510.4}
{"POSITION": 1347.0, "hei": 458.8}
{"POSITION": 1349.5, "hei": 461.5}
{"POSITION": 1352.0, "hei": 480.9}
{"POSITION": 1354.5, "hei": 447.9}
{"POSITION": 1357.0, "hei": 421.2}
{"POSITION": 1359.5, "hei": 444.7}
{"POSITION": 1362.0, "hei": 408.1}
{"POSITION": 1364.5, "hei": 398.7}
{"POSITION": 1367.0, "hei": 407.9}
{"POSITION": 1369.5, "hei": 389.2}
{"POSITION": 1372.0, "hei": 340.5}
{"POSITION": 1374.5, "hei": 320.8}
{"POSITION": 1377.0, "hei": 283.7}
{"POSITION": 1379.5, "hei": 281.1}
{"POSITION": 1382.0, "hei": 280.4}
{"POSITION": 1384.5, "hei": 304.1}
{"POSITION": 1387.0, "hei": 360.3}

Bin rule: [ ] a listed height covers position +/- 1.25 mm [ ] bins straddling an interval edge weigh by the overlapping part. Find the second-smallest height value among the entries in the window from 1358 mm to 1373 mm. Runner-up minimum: 389.2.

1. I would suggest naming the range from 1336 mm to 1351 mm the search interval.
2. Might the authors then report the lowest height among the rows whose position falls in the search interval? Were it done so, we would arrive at 458.8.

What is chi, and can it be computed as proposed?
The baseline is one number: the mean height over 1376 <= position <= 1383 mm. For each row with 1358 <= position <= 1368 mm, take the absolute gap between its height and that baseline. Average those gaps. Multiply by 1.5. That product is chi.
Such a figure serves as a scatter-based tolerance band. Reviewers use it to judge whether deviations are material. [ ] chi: 200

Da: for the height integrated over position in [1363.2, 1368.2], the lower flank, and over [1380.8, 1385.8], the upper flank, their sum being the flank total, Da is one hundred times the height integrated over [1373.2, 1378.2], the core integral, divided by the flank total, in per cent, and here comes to 43.5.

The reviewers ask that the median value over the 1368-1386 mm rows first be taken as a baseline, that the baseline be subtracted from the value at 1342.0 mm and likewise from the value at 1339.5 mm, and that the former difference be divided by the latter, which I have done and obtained 1.2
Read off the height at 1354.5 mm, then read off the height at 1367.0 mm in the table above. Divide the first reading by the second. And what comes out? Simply 1.10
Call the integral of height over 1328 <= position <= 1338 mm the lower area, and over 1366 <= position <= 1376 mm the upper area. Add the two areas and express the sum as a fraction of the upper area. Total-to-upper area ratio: 2.32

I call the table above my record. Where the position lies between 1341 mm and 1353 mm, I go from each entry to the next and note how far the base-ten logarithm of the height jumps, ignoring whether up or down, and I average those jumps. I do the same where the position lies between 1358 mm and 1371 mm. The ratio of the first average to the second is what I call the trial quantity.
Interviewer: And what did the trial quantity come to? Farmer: 1.2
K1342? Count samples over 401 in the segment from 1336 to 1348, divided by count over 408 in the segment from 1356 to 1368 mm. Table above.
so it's 2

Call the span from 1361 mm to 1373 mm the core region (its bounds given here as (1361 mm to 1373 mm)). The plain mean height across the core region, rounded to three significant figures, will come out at 389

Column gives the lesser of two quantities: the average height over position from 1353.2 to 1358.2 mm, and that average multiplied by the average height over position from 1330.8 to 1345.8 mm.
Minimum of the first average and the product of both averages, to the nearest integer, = 435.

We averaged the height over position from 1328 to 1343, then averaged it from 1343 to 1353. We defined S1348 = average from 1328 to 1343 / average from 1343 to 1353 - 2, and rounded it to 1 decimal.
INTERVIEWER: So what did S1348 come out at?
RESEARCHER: -1.0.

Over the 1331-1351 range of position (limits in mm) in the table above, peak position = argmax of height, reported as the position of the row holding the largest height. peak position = 1342.0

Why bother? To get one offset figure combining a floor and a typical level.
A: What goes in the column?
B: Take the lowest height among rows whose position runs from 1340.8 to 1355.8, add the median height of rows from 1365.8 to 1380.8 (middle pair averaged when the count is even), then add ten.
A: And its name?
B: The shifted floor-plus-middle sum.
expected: 789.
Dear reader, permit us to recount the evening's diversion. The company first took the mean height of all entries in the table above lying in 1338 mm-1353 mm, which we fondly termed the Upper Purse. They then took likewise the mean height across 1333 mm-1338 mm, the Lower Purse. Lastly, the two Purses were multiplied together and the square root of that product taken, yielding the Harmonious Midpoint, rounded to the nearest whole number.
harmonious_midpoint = 490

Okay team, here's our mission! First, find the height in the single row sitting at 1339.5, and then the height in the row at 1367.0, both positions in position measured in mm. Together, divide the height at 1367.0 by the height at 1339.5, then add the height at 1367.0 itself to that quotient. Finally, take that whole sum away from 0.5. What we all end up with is -408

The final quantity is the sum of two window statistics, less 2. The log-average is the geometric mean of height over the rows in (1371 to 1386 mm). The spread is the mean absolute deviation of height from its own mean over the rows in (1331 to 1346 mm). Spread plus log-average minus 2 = 316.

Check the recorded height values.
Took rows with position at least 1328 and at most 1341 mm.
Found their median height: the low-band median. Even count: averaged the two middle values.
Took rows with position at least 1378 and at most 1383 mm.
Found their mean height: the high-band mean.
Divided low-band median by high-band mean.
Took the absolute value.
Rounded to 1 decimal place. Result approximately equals 1.8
